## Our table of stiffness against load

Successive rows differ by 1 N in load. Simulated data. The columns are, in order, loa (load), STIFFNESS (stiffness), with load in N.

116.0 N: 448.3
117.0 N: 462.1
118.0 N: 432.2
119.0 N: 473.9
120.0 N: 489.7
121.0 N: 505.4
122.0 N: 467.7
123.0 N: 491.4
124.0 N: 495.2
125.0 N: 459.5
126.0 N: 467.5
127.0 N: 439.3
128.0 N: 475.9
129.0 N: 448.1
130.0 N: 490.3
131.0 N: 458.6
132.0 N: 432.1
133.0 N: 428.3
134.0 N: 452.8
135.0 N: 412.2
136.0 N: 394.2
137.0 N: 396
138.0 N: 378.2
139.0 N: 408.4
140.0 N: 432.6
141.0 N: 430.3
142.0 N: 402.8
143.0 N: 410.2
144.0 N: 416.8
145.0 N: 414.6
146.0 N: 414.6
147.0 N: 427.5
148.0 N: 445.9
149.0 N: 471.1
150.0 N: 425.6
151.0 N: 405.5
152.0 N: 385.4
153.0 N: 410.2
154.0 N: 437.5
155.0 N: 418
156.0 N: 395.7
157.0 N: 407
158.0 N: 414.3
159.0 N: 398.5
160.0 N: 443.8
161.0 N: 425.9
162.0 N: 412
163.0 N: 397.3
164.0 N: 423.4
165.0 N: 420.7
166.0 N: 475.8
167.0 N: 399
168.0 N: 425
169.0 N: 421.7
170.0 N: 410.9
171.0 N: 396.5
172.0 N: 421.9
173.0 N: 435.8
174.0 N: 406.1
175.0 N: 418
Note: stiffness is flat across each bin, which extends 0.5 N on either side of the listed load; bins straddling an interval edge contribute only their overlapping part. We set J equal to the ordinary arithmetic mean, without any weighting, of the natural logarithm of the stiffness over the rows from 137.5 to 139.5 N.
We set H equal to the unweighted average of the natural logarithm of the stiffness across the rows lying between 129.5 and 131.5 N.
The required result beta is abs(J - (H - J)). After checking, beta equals 5.79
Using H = 6.162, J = 5.97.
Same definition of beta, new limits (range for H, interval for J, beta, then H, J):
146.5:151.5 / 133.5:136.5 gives 6.00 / 6.074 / 6.04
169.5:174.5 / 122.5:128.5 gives 6.28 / 6.026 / 6.16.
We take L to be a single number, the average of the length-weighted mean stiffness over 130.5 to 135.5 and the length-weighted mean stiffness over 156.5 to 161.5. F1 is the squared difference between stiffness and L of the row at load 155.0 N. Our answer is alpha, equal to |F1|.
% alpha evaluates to 87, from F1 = 87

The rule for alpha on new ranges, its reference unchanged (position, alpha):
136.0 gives 1099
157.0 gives 414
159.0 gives 832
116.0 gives 439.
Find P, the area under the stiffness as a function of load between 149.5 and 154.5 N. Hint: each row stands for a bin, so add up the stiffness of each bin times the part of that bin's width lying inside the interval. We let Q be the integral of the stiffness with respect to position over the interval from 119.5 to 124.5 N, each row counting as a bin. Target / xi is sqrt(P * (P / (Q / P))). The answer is 1895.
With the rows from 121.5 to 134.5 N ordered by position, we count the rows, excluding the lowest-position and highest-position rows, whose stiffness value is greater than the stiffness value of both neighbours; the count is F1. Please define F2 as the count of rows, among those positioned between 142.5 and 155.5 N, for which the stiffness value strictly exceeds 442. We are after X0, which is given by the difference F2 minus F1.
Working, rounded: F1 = 4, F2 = 2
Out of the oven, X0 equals -2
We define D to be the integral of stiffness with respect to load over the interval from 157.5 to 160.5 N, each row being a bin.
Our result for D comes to 1257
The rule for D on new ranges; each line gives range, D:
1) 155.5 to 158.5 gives 1217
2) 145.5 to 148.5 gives 1288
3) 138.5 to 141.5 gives 1271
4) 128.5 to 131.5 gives 1397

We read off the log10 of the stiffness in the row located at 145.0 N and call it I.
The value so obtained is 2.62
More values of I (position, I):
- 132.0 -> 2.64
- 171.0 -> 2.60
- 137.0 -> 2.60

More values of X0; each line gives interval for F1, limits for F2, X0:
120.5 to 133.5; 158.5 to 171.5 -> -2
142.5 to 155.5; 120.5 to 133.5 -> 7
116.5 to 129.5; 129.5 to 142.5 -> -1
